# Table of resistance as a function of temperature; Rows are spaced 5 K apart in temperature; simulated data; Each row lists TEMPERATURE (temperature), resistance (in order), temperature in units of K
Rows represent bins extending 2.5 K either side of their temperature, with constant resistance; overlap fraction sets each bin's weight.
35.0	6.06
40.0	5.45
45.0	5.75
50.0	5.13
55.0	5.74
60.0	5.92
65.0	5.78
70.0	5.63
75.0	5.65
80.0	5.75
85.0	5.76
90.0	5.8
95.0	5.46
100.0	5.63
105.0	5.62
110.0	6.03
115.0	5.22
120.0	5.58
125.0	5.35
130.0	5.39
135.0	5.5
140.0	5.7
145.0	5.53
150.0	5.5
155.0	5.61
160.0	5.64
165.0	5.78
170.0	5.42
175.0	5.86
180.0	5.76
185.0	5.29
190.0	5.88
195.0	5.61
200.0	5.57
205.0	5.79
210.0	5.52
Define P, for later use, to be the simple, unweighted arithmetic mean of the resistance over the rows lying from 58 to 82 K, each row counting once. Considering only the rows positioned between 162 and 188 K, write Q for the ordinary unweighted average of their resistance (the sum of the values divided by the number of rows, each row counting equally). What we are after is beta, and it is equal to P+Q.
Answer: 11.37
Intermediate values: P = 5.75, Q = 5.62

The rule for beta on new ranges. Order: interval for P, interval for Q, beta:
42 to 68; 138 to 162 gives 11.26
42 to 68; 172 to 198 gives 11.34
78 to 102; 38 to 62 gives 11.28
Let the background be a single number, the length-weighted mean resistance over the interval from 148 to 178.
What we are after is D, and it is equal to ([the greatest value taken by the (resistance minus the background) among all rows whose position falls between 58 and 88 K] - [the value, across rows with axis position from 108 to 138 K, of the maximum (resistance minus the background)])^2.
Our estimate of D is 0.012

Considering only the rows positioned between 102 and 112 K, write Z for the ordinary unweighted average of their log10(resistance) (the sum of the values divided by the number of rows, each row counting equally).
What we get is 0.765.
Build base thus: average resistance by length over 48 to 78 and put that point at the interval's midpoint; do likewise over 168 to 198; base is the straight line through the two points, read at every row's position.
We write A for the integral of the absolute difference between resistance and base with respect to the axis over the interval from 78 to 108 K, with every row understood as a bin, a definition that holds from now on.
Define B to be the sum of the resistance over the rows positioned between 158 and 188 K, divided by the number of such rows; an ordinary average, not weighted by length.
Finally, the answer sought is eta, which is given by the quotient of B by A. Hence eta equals 1.8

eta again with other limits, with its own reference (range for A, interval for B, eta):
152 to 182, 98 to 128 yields 1.5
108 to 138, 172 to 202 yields 0.7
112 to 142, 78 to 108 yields 0.9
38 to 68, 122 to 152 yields 0.9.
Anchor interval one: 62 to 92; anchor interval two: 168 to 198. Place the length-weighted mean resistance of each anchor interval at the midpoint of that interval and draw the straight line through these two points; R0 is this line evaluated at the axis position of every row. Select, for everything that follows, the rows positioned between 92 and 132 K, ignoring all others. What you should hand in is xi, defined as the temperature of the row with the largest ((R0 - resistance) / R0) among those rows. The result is 115.0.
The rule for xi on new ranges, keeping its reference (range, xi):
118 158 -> 125.0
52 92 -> 70.0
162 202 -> 185.0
